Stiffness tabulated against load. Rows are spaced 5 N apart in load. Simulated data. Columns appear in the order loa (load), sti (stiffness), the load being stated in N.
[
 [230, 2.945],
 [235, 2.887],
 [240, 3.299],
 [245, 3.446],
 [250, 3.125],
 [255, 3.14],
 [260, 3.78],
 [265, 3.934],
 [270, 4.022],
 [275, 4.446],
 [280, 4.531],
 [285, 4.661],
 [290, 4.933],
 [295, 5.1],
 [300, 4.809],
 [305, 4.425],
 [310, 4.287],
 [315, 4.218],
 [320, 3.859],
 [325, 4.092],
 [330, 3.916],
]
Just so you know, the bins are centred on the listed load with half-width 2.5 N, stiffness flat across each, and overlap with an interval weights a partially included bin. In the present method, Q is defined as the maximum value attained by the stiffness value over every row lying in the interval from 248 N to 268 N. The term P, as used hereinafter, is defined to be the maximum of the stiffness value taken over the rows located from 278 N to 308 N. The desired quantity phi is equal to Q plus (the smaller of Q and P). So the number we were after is 7.9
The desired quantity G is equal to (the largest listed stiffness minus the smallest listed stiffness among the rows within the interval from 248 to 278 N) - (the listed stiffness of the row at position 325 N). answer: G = -2.8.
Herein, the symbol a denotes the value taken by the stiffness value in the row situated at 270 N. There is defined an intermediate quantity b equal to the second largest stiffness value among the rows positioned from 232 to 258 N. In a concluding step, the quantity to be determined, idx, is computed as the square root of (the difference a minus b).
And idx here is 0.9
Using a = 4.022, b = 3.299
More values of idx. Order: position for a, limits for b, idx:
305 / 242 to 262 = 1.0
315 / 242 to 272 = 0.5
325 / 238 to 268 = 0.6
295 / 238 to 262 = 1.3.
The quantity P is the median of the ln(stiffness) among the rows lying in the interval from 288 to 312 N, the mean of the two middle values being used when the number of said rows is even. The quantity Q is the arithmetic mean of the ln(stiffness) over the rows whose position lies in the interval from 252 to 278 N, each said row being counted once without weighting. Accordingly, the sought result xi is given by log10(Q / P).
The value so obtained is -0.07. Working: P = 1.57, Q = 1.35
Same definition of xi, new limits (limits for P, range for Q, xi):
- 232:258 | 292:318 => 0.12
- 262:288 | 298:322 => -0.01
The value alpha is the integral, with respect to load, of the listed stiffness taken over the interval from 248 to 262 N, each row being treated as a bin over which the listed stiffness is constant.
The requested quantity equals 47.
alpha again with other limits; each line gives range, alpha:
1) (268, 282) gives 61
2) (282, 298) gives 78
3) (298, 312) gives 63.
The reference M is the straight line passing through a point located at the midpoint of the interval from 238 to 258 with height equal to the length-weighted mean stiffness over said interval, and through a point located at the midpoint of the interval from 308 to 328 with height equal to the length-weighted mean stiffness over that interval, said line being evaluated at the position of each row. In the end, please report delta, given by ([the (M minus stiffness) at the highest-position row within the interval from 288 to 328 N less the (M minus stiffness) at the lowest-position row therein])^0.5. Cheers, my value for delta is 1.12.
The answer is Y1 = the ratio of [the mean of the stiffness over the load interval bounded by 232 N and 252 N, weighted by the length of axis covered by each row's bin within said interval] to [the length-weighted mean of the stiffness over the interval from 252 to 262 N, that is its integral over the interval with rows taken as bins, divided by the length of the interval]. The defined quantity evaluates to 0.9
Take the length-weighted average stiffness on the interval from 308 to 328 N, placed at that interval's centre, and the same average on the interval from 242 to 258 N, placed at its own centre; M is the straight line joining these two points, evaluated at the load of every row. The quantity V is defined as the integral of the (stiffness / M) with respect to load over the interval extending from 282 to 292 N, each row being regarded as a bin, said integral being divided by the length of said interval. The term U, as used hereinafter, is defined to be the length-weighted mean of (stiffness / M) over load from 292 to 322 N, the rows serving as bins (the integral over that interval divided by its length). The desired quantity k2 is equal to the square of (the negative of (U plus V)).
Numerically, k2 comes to 5.8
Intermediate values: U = 1.13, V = 1.28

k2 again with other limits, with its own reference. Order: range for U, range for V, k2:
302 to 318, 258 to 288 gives 5.2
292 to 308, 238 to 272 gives 5.3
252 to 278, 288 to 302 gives 5.8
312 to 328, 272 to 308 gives 5.0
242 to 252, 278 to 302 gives 5.3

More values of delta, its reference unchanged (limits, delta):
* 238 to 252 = 0.54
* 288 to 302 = 0.49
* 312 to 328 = 0.50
